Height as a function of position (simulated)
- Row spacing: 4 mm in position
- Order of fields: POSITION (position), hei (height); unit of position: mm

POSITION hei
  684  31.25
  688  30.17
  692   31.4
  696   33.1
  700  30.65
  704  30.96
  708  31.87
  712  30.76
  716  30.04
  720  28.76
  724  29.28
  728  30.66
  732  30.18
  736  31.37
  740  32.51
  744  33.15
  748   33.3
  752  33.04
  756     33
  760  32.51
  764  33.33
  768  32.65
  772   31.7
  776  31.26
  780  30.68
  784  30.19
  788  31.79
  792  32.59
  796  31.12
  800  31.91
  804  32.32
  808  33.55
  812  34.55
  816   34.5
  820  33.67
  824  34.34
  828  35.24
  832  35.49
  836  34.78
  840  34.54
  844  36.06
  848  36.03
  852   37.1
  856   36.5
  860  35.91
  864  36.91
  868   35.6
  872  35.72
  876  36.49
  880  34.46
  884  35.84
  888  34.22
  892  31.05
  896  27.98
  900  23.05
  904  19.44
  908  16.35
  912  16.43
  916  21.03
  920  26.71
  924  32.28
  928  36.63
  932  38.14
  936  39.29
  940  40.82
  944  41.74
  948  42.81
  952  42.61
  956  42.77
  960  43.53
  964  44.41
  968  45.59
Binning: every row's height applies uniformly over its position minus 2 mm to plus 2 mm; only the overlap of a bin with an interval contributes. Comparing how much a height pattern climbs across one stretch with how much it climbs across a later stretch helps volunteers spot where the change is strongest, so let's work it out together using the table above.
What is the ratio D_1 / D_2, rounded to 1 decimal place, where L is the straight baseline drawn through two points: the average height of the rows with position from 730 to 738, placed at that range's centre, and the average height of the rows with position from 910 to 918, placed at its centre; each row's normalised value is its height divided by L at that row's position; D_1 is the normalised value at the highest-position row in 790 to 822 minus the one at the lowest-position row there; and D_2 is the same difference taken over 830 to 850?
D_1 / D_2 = 1.5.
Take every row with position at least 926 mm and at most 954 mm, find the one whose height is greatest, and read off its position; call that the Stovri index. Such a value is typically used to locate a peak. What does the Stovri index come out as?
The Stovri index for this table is 948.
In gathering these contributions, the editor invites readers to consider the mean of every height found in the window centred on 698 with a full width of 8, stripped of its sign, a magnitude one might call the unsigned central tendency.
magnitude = 32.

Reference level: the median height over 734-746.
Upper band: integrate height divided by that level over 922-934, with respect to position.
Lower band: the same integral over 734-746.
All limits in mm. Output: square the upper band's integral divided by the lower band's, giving 1.22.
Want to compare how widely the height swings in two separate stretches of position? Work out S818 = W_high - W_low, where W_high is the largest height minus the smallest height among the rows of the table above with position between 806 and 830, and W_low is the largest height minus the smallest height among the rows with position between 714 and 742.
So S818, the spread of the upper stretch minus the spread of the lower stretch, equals -2.1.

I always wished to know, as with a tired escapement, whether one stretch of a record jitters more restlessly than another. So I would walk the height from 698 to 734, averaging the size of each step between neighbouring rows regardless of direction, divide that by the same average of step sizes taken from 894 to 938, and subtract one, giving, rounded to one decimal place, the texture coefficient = -0.8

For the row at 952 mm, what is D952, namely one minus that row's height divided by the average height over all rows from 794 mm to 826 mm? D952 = -0.28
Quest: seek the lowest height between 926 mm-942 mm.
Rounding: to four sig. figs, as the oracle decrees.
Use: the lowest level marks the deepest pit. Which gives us 36.63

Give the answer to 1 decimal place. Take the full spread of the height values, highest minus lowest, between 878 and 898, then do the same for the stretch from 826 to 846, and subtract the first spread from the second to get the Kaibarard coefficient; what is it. -6.3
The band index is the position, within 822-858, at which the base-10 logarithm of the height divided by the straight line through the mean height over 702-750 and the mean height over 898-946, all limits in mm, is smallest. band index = 824 mm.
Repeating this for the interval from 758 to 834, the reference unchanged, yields 784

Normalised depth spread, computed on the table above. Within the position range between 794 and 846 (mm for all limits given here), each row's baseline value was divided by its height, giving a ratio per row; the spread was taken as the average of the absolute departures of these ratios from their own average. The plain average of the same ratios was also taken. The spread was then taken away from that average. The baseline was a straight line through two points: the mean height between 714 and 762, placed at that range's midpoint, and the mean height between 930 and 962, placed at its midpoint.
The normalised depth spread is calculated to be 1.02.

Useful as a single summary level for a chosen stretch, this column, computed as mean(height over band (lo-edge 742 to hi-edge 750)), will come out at 33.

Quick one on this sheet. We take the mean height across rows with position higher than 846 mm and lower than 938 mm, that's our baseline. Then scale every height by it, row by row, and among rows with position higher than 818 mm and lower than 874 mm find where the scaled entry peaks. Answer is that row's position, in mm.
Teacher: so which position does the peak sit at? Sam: 852 mm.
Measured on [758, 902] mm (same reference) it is 852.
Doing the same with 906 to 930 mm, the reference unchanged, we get 928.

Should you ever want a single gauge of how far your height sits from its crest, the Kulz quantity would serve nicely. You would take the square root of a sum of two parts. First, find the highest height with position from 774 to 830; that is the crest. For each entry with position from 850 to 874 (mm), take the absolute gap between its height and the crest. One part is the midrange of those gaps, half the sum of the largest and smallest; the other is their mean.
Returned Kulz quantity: 1.5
